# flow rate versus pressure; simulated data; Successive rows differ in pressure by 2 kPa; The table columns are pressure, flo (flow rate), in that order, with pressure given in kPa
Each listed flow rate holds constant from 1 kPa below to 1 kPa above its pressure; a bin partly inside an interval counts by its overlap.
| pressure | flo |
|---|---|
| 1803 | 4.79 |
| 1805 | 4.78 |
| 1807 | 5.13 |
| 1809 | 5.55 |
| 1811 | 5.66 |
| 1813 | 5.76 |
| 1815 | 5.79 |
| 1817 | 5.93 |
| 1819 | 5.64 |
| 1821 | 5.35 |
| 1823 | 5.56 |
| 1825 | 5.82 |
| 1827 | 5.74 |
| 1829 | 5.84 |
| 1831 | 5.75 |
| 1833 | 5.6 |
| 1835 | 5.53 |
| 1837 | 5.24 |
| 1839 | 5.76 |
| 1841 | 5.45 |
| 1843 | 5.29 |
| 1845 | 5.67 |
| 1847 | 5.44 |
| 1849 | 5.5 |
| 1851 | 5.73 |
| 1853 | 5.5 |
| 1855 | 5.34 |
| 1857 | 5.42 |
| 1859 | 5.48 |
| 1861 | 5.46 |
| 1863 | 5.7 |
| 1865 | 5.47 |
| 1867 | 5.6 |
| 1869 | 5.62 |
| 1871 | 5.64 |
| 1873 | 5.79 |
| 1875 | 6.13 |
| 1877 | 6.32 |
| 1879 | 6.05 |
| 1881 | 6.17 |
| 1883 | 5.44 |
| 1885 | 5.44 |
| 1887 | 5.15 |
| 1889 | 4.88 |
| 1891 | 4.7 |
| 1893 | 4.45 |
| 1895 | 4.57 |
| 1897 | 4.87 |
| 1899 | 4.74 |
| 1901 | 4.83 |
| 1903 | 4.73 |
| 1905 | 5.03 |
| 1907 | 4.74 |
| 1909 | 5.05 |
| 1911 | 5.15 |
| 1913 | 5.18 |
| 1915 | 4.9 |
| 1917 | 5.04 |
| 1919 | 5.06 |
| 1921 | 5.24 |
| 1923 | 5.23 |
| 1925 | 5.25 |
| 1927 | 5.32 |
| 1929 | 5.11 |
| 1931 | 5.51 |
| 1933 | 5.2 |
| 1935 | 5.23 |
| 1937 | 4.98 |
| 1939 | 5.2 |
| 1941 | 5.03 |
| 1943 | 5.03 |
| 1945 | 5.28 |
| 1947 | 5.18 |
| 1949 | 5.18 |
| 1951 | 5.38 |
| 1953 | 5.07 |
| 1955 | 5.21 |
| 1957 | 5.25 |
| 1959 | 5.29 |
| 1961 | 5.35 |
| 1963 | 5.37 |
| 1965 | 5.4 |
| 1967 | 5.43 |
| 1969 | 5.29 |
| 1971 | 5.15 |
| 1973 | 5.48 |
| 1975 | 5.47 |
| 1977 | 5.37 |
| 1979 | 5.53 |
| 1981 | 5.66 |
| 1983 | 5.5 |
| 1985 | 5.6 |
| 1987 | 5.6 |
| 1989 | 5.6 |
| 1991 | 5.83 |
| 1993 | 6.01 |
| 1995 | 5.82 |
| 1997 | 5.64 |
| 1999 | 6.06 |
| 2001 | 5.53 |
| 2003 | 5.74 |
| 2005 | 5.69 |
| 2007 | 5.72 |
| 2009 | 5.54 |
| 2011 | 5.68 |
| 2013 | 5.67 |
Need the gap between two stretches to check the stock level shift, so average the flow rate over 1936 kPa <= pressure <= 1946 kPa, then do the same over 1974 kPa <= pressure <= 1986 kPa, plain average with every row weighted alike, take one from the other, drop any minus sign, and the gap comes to 0.42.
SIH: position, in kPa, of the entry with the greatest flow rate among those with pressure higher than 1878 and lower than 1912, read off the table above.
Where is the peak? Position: 1881 kPa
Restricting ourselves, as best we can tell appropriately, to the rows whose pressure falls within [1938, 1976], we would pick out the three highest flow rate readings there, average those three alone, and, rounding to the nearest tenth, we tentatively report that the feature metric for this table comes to 5.5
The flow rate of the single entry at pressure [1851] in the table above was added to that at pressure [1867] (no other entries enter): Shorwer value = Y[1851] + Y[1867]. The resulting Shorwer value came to 11.3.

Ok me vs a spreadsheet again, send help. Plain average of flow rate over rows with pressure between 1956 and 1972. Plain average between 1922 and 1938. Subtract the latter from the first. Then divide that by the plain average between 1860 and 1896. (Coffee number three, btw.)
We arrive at 0.016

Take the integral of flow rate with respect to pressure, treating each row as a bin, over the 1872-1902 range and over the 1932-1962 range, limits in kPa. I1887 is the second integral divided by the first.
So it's 0.98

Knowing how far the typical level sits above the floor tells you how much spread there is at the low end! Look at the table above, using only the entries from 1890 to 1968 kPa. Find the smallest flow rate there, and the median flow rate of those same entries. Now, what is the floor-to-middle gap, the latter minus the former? 0.73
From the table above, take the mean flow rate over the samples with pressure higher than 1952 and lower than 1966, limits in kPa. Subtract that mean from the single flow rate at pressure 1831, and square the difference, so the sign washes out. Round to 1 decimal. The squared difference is 0.2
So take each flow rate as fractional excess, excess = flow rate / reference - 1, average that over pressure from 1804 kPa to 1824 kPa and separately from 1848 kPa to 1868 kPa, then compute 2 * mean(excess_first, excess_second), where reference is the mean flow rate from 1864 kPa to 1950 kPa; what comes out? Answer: 0.11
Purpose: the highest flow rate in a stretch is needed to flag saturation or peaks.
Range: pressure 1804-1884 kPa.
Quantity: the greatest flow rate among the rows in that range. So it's 6.32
